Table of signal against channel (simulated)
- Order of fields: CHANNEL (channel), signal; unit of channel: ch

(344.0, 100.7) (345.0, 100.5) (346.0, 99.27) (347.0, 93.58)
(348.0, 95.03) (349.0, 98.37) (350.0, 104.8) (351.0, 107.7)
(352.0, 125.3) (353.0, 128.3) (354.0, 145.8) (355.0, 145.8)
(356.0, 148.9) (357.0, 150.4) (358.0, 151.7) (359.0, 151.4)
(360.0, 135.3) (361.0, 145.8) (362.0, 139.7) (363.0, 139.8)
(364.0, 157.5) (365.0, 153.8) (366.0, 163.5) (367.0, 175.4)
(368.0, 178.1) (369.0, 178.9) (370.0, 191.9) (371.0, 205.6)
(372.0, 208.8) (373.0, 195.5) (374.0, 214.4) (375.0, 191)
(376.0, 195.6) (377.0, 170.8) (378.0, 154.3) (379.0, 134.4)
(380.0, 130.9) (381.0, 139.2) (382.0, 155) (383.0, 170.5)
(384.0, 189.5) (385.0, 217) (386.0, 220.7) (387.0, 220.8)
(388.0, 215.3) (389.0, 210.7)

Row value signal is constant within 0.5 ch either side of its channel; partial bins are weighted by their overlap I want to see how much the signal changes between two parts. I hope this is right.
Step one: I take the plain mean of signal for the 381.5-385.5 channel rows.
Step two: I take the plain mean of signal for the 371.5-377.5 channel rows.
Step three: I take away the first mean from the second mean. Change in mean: 13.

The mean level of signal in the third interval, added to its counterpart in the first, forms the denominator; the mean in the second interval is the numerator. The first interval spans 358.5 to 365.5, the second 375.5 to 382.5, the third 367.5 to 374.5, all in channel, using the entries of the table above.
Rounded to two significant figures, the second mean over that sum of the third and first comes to 0.45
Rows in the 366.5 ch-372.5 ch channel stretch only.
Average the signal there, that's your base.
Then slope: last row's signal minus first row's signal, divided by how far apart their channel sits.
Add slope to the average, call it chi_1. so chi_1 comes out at 196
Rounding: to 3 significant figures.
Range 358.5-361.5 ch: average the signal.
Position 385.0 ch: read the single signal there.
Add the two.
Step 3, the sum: 361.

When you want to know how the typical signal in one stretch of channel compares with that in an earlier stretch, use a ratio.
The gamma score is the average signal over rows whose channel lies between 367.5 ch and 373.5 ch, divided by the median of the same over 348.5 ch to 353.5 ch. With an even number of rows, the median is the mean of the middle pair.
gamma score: 1.79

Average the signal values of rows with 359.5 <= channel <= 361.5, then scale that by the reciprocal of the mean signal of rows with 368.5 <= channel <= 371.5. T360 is 0.73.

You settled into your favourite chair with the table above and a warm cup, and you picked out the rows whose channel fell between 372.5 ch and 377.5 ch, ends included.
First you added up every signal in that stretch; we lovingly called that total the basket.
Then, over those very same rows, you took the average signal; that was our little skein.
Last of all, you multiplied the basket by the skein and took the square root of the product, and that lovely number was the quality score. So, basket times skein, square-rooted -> 433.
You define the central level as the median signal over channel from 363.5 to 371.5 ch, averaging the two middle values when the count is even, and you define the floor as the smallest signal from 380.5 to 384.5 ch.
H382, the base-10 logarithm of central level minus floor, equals 1.6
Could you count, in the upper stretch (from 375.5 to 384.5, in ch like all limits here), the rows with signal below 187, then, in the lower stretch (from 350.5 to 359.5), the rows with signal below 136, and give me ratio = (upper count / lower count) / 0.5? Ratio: 4.7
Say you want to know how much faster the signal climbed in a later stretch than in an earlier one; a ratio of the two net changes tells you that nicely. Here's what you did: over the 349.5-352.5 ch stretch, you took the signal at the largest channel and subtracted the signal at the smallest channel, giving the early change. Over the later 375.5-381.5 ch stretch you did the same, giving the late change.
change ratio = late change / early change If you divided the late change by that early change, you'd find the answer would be -2.8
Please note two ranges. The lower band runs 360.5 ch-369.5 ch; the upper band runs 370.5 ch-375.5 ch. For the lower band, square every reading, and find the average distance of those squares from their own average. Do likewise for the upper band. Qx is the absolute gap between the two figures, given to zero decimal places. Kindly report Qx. 1057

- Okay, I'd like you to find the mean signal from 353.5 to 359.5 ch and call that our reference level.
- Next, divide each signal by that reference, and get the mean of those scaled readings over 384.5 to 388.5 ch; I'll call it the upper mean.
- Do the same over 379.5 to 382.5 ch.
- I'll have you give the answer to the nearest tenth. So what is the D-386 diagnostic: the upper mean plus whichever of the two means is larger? 2.9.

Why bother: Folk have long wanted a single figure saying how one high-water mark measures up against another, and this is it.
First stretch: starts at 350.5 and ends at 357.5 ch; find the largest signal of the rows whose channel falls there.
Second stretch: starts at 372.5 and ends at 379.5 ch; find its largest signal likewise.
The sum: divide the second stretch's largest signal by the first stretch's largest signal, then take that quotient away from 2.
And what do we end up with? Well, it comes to 0.57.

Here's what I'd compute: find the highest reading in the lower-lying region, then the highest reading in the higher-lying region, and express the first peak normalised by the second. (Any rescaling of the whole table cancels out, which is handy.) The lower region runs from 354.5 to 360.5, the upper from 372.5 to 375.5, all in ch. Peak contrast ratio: 0.71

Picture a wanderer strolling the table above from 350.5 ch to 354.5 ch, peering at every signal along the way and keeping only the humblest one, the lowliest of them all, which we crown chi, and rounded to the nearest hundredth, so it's 107.70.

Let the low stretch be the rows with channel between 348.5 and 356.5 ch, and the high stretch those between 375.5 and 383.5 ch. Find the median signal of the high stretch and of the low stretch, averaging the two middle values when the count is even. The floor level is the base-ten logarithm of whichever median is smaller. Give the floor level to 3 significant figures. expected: 2.10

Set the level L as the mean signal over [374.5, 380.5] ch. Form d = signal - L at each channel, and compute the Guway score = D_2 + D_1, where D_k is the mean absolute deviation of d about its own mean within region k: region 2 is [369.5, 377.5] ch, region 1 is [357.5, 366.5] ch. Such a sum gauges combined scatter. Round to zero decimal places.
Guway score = 17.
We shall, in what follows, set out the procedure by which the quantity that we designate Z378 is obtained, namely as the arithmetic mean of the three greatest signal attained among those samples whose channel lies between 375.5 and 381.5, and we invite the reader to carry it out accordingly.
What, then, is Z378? 174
